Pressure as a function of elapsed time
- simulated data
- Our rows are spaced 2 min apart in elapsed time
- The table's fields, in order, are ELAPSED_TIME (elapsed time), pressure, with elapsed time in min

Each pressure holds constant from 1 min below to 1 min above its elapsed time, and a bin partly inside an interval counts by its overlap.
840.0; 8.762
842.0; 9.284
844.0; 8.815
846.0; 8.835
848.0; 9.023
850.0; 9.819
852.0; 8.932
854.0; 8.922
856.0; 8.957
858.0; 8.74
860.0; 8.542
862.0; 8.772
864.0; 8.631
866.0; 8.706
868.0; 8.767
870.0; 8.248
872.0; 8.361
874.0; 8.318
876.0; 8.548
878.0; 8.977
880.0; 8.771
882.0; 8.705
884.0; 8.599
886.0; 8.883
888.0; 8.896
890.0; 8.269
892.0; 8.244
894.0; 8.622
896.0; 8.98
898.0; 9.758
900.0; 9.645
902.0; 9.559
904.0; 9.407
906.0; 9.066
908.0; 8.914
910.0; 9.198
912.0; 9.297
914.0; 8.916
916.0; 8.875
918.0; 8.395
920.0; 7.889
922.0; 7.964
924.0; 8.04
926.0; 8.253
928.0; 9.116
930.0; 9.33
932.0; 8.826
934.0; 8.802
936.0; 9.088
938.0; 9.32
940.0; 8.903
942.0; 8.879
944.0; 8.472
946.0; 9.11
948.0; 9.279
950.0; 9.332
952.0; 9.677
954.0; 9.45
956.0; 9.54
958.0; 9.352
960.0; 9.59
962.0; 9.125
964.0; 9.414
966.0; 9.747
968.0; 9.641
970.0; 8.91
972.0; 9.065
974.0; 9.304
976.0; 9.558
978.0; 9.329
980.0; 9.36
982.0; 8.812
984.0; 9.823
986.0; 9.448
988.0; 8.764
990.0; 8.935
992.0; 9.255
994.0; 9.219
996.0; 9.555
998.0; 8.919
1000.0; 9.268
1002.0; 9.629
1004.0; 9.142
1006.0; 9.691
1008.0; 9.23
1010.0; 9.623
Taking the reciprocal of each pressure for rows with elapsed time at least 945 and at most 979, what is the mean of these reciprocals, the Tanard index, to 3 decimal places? 0.107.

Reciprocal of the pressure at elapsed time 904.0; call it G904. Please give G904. 0.106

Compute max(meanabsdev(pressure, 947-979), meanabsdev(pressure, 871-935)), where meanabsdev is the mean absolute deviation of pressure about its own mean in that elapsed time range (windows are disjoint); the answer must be 0.384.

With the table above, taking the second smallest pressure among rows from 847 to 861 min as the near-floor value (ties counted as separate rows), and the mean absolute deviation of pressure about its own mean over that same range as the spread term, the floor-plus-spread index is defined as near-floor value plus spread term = 9.0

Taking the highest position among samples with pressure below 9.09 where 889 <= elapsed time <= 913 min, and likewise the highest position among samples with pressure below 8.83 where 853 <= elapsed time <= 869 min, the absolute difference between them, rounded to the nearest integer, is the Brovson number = 40 min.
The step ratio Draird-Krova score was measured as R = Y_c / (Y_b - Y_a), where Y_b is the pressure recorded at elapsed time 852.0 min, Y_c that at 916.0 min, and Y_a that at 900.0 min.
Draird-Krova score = -12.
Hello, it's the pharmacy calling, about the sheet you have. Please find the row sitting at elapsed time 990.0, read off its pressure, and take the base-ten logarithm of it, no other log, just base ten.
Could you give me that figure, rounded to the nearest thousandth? 0.951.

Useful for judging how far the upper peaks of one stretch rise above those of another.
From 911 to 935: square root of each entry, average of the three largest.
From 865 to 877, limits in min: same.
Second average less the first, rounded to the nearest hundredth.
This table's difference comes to -0.10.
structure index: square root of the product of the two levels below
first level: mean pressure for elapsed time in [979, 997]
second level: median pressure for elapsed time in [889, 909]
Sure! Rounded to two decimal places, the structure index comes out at 9.13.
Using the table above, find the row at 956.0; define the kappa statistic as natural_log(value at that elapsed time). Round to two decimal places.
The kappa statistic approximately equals 2.26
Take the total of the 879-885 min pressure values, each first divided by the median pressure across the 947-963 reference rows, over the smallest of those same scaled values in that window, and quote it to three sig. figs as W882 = 3.03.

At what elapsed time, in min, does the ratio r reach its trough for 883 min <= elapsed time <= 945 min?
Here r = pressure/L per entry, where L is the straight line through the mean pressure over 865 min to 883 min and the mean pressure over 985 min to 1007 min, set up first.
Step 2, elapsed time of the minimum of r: 920.0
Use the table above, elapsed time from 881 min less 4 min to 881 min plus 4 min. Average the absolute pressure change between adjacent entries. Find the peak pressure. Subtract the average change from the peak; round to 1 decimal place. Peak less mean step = 8.9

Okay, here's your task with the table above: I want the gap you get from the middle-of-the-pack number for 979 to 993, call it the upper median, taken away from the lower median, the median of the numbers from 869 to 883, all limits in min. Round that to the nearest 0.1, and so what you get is -0.7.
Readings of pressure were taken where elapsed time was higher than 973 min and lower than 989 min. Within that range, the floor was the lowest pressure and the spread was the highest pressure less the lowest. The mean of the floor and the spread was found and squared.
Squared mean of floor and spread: 24.1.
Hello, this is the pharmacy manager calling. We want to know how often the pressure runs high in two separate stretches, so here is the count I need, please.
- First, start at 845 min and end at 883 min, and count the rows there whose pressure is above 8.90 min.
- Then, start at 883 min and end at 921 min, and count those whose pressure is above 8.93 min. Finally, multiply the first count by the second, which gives 48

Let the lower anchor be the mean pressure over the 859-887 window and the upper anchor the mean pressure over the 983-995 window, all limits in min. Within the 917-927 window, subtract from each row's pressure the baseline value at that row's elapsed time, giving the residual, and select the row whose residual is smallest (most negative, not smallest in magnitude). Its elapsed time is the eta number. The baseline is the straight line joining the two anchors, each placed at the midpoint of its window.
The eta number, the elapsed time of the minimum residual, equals 920.0 min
